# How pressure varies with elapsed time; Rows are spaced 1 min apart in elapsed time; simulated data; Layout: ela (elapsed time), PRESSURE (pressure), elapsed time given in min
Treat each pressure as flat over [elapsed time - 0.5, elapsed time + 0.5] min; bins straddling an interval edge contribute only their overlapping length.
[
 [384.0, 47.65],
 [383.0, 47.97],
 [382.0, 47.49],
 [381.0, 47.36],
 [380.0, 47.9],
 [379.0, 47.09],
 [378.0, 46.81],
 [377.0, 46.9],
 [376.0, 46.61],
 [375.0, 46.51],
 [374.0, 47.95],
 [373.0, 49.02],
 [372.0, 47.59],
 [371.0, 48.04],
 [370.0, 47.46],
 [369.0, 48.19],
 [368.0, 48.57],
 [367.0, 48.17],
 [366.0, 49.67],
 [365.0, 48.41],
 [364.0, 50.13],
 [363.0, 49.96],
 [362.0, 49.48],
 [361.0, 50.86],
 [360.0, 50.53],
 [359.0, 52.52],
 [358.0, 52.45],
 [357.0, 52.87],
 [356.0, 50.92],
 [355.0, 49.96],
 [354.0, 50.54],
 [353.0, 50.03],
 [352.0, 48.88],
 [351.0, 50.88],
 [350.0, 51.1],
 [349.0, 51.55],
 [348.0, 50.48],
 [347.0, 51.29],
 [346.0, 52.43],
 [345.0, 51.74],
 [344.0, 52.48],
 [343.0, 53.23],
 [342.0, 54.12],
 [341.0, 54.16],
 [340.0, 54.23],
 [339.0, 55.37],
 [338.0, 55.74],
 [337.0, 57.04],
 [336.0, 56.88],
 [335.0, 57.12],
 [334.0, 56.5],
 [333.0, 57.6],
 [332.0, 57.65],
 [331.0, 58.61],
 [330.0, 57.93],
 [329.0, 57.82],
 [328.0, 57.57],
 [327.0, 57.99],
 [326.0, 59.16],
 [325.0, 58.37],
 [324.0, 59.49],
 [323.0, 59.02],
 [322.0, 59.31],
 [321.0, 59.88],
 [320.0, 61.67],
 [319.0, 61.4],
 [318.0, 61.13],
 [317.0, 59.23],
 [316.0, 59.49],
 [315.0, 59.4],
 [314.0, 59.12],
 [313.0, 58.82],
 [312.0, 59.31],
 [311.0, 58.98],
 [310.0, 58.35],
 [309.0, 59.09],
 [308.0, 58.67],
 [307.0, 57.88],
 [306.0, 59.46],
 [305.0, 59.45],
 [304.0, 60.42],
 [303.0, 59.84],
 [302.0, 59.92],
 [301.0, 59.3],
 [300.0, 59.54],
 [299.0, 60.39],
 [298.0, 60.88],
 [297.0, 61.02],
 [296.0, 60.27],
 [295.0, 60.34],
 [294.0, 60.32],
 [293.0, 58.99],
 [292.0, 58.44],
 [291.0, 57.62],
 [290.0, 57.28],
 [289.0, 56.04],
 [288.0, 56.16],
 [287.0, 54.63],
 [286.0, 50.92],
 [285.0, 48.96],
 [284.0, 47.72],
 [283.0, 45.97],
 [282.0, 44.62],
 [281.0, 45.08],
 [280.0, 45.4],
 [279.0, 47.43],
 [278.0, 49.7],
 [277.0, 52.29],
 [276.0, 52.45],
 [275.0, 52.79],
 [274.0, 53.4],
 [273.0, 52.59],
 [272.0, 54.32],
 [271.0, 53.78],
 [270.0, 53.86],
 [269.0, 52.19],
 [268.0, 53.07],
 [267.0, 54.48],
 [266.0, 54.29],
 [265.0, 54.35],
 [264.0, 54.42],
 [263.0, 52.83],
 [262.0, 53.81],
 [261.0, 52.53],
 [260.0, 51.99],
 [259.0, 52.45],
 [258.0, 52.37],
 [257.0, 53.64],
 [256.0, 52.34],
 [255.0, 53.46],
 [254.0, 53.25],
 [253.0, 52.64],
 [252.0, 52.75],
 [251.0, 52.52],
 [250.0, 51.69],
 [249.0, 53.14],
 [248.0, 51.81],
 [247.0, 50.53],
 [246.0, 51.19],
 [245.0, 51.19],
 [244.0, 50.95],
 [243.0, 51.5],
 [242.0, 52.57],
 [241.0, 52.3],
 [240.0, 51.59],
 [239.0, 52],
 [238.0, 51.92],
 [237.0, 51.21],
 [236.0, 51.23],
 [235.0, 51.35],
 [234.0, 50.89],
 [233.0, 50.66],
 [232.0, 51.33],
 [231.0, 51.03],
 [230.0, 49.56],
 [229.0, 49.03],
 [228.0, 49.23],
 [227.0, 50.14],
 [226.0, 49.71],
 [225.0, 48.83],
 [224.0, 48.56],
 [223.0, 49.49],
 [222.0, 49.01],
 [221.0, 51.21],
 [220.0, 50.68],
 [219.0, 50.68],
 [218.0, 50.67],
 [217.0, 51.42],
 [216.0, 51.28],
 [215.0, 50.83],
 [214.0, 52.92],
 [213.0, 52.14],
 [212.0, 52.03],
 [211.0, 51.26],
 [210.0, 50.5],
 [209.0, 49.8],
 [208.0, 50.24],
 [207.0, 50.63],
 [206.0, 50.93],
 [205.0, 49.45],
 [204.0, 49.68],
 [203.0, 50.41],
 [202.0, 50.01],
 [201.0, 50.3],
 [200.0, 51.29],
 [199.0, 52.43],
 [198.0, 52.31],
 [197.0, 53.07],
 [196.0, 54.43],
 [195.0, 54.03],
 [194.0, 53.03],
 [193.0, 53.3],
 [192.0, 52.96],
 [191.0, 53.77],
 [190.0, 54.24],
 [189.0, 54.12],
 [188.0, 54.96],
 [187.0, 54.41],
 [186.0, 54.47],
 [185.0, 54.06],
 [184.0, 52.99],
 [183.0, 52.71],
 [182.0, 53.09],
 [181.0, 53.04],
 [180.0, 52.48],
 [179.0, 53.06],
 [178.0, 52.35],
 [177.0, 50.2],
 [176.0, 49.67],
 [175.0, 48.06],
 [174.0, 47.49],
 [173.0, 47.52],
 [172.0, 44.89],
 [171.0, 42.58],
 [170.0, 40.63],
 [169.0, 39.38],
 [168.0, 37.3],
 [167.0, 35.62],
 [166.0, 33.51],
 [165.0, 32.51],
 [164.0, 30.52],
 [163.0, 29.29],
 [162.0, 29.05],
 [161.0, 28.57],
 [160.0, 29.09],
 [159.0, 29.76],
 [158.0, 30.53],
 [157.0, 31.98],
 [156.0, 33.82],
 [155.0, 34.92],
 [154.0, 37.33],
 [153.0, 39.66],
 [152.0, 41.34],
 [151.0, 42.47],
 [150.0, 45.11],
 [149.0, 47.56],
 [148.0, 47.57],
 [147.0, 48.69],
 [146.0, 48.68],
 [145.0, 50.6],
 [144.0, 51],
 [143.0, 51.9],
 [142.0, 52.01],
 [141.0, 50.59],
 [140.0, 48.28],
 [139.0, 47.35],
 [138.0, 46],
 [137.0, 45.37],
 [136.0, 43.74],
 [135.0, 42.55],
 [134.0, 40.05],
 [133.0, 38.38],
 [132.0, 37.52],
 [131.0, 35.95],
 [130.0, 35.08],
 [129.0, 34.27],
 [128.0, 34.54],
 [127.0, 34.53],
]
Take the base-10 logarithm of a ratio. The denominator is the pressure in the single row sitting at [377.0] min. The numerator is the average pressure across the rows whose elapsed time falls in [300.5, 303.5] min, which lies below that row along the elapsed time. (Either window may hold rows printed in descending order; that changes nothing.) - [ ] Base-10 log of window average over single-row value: 0.105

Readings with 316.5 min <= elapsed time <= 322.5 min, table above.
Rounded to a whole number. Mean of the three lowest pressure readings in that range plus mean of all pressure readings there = 120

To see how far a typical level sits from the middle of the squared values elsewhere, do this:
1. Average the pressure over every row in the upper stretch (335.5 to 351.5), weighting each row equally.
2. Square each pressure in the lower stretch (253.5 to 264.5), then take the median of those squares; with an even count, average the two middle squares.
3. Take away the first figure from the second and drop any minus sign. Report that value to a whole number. 2738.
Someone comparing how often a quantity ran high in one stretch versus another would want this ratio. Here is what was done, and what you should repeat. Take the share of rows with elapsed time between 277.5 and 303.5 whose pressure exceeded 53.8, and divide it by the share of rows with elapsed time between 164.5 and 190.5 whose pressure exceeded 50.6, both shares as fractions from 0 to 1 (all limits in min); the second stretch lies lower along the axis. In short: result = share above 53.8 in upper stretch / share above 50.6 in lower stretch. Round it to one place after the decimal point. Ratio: 1.3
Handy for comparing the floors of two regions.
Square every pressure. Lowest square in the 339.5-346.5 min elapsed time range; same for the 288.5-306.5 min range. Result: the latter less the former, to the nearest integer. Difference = 463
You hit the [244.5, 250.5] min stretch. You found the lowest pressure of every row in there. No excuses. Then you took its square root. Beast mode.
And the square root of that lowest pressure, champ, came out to 7.11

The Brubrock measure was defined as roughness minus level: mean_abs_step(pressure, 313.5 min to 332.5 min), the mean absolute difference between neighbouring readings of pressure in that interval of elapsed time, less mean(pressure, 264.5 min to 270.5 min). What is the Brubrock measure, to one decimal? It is -53.1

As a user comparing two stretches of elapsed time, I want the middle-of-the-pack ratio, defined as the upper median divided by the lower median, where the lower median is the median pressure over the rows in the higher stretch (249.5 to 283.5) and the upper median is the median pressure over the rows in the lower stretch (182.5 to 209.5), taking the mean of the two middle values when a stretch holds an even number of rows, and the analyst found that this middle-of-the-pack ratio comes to 1.01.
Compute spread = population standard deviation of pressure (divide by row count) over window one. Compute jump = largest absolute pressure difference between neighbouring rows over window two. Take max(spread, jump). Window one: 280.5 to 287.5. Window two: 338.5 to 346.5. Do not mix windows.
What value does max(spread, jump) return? 3.3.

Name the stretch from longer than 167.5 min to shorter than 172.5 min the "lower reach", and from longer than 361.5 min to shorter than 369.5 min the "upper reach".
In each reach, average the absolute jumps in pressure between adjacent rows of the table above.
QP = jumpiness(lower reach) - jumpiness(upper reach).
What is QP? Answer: 1.1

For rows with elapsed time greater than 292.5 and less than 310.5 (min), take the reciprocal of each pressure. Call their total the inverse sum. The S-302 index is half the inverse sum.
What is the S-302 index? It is 0.151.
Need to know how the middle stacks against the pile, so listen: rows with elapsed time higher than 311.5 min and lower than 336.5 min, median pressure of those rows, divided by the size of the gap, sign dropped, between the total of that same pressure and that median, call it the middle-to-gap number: 0.0418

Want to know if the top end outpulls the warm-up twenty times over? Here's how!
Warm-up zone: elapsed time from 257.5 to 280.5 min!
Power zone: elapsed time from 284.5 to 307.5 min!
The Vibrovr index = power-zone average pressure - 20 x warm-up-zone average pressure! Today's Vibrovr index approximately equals -991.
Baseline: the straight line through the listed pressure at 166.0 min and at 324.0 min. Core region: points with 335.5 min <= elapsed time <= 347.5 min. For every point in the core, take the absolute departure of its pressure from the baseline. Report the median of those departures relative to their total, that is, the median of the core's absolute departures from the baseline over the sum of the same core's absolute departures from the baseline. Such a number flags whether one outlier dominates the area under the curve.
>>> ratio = 0.083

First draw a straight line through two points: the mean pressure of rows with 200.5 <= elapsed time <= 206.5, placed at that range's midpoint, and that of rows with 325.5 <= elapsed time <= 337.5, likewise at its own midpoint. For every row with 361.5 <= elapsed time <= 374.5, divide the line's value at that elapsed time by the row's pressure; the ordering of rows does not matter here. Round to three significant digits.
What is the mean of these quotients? 1.23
